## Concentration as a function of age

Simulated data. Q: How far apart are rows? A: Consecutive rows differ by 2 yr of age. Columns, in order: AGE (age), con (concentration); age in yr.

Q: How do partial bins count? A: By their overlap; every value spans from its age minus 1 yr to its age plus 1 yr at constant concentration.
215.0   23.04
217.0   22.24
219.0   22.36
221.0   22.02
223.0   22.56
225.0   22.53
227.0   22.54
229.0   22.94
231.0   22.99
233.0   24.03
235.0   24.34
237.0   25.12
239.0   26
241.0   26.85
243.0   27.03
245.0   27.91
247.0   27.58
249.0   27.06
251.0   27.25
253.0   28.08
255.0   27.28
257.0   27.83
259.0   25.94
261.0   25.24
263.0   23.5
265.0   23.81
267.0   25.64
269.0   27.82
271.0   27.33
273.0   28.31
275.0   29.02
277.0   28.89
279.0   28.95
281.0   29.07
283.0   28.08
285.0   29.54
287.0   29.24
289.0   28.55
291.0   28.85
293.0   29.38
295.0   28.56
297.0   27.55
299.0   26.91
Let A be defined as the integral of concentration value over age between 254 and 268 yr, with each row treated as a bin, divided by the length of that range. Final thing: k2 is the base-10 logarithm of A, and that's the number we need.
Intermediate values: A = 25.6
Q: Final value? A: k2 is 1.41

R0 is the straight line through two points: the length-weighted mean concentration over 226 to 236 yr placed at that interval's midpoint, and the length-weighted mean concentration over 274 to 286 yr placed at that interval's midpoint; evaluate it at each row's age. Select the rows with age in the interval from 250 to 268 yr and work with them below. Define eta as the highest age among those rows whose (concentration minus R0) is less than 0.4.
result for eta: 267.0 yr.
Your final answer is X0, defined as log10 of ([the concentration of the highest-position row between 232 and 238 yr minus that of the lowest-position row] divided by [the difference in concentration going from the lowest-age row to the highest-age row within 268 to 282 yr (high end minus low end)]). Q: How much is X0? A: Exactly -0.1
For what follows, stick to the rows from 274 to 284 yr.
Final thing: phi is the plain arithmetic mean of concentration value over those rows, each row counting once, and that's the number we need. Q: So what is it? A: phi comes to 28.8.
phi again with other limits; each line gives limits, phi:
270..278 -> 28.4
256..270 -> 25.7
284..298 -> 28.8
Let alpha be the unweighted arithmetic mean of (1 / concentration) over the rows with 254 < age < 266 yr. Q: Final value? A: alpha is 0.039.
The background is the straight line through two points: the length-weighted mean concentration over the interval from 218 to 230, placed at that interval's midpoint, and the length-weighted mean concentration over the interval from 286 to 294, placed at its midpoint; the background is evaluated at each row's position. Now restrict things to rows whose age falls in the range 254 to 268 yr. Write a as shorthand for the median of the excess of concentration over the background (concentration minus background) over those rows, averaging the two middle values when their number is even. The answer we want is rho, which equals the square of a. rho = 0.8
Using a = -0.9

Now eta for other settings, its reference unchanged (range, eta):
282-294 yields 293.0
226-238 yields 231.0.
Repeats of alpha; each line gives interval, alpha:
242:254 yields 0.036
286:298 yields 0.035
